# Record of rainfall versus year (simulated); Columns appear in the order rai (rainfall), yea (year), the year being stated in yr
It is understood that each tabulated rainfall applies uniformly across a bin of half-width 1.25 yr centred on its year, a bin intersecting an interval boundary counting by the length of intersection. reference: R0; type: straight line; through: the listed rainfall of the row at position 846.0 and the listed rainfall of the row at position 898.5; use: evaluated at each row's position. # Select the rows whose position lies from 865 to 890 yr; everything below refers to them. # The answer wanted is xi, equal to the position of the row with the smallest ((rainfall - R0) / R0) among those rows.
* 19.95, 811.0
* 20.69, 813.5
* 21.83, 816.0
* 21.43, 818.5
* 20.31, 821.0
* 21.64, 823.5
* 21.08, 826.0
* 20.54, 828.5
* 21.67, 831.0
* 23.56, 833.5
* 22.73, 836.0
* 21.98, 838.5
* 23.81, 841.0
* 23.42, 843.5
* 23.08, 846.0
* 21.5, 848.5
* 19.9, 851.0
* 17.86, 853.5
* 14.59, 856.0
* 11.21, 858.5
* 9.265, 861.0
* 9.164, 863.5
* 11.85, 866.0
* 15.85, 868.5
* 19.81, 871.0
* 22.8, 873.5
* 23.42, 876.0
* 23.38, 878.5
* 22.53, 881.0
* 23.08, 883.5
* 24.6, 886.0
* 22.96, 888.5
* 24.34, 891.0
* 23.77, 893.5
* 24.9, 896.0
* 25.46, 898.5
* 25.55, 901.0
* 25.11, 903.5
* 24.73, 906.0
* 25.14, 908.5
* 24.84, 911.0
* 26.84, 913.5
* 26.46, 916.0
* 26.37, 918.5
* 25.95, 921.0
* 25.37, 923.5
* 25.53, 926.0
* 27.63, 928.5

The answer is 866.0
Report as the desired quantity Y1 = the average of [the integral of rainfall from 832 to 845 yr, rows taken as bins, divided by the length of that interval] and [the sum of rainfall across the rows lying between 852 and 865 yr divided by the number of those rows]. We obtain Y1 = 17.7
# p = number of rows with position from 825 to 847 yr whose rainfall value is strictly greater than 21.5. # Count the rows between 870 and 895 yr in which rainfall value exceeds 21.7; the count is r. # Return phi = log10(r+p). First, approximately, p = 7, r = 9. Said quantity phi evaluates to 1.20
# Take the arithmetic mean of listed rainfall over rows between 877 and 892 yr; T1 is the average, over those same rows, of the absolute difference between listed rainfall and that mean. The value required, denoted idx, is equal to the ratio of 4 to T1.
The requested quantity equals 6.1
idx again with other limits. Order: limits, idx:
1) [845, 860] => 1.2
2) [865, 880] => 1.1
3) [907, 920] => 5.3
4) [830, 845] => 5.4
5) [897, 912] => 16.3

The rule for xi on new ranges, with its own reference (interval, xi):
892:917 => 893.5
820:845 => 828.5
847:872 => 863.5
